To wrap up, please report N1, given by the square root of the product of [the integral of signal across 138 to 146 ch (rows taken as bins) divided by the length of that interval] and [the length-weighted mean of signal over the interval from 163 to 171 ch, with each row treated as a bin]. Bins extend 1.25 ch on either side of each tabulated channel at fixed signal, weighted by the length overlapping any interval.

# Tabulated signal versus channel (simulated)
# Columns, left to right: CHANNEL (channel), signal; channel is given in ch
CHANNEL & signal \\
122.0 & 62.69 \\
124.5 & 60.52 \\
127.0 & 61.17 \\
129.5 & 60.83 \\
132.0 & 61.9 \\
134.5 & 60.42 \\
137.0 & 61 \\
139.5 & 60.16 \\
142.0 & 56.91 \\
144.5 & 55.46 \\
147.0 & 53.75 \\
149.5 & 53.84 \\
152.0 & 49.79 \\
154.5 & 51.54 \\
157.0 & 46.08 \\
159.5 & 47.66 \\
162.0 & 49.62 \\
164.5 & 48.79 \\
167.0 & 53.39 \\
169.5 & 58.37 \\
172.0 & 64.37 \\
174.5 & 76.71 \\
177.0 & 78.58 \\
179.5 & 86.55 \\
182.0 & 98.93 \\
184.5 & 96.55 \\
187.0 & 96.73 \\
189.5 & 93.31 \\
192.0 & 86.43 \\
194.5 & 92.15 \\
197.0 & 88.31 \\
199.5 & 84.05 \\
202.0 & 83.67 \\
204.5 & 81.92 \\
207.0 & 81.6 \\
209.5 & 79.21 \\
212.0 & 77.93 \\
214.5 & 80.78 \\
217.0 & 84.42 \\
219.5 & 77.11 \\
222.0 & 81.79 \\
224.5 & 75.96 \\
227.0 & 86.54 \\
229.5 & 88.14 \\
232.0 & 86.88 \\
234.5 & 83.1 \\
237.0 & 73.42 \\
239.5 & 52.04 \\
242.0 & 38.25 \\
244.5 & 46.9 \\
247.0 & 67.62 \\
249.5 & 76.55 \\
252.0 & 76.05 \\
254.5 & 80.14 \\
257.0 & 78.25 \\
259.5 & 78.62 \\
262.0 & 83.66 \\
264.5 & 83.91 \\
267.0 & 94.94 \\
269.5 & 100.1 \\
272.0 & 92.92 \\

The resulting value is 56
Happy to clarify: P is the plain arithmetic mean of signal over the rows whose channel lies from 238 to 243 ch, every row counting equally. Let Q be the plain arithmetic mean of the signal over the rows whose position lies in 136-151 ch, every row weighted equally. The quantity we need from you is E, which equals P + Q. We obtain 102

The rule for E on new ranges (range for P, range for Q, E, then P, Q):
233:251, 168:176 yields 129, 63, 66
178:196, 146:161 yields 143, 93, 50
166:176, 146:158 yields 114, 63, 51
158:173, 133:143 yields 113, 54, 60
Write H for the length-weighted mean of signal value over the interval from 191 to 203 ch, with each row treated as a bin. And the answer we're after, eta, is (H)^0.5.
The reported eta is 9.3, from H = 87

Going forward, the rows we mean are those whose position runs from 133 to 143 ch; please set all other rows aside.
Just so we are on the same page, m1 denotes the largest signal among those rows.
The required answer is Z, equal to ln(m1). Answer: 4.11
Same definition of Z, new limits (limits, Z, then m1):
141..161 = 4.04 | 56.91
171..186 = 4.59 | 98.93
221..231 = 4.48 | 88.14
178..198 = 4.59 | 98.93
